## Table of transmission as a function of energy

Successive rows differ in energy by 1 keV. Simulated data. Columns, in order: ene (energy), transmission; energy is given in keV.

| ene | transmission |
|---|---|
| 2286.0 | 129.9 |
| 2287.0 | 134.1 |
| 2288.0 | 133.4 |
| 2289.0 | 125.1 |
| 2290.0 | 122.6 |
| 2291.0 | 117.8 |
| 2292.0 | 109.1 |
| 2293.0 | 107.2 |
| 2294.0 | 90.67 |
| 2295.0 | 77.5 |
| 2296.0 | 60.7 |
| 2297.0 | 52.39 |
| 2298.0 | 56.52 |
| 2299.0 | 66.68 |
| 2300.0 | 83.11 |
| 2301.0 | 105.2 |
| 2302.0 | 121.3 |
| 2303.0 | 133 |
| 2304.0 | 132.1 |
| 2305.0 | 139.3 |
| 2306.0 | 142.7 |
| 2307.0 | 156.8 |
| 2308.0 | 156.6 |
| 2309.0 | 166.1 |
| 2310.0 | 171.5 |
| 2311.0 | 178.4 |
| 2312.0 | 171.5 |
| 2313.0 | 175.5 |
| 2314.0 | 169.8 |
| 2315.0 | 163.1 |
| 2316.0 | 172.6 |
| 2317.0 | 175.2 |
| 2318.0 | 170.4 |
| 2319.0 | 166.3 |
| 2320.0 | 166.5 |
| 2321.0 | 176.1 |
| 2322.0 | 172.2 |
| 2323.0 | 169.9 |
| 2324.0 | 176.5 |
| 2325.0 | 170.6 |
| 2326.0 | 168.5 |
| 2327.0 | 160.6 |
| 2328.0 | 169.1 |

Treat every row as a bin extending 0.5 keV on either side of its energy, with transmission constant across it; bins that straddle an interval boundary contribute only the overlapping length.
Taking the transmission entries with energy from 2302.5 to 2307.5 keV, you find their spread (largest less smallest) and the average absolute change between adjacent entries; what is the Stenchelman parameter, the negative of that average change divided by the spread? -0.26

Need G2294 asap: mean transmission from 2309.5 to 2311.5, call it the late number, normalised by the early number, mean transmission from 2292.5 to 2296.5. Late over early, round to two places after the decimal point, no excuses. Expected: 2.08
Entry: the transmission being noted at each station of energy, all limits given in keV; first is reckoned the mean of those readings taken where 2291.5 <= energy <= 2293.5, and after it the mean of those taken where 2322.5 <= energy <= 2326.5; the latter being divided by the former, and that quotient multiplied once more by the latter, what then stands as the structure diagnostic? 272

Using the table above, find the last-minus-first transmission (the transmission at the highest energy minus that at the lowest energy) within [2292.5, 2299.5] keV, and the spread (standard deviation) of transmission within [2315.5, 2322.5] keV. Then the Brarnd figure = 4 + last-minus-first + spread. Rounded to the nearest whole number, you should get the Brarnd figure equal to -33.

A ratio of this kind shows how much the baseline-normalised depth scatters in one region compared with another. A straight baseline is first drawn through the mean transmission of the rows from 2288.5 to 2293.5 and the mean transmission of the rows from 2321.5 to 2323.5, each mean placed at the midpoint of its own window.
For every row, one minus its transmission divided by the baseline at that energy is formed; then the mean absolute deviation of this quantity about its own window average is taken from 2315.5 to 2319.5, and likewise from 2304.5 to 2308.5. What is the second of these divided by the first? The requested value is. 1.5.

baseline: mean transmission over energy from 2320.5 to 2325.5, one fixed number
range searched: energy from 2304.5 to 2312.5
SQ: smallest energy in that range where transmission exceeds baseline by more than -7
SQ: 2309.0 keV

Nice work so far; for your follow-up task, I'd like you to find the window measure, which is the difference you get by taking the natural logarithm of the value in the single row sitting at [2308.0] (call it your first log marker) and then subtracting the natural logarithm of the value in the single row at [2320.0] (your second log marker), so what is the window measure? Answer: -0.1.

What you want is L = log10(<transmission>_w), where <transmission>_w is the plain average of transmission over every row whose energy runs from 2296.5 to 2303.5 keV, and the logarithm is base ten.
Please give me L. 1.95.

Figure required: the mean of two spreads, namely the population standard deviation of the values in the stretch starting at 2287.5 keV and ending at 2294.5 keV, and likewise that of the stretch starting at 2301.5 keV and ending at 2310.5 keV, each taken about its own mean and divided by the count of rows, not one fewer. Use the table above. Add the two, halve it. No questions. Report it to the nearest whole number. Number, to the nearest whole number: 15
